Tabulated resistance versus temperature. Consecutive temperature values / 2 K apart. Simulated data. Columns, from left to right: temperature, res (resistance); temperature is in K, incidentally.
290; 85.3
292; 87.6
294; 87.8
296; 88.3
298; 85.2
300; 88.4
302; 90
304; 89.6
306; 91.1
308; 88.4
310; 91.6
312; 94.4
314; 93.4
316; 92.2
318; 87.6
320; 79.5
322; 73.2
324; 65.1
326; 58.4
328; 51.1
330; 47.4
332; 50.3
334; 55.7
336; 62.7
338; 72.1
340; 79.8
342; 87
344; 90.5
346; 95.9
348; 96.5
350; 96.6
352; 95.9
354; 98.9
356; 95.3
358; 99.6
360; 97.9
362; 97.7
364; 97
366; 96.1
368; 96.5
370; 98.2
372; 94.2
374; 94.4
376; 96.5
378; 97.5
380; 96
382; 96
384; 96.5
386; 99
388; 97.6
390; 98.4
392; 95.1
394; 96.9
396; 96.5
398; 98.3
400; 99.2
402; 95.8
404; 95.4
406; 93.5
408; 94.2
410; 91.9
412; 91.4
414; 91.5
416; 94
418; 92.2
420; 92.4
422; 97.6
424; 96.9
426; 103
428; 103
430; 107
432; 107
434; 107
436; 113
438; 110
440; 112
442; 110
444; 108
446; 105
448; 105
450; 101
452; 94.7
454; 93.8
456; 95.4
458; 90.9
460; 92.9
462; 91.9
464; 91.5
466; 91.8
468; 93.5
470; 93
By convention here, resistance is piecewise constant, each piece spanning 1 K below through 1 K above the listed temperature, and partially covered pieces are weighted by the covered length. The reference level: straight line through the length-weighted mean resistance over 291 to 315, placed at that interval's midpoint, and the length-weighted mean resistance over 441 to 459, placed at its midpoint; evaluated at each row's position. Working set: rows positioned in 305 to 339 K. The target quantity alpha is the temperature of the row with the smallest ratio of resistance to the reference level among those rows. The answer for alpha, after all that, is 330 K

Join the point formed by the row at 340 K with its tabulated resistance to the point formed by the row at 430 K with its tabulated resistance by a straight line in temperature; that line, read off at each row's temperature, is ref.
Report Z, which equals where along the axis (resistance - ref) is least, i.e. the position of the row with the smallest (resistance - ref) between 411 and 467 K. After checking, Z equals 466 K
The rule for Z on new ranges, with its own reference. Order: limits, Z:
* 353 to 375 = 374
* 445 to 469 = 466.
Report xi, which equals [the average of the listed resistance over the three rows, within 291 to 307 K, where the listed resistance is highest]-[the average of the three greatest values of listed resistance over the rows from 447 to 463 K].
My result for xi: -10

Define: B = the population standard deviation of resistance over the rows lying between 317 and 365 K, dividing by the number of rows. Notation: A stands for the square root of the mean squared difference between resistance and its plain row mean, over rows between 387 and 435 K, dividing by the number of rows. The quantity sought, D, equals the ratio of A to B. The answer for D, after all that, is 0.27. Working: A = 4.8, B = 18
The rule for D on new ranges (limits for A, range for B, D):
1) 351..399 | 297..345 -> 0.09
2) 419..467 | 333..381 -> 0.63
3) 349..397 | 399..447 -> 0.19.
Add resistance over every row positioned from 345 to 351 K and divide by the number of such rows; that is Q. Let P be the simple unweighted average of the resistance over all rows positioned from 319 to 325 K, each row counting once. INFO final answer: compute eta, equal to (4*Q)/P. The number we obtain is 5.3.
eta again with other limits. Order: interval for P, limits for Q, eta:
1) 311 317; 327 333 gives 2.1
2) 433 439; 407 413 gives 3.4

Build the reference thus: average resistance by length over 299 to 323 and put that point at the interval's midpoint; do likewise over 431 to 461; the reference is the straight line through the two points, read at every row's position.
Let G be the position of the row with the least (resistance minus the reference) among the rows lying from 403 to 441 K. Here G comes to 414 K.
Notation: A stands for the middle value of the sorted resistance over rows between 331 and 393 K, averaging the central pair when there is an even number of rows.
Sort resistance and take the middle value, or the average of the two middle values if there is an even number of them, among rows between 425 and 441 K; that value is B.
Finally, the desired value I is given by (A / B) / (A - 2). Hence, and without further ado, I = 0.0095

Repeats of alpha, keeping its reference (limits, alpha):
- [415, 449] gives 418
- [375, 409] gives 406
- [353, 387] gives 372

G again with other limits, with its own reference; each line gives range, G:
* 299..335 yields 330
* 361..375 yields 374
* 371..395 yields 392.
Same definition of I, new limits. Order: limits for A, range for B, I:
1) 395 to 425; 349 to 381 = 0.0106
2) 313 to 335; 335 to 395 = 0.0107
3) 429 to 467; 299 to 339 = 0.0122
